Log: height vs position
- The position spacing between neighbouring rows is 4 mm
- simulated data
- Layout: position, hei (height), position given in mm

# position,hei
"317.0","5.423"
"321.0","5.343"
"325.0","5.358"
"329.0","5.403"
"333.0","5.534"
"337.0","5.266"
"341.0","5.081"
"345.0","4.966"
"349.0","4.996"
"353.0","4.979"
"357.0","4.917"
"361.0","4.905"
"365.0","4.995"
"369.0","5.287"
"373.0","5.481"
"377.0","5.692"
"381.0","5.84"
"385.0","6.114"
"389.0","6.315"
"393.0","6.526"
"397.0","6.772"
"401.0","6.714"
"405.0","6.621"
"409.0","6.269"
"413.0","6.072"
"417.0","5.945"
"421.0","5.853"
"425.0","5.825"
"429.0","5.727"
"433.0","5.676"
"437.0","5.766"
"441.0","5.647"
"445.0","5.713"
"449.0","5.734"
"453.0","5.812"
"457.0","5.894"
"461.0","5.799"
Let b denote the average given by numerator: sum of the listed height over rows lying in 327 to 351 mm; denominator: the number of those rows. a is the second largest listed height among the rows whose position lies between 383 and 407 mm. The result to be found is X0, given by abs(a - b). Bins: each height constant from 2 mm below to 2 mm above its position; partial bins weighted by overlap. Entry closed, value 1.51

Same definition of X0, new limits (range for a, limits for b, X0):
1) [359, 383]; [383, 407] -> 0.82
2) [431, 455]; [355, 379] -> 0.55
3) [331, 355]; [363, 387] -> 0.30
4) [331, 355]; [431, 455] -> 0.46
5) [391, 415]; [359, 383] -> 1.35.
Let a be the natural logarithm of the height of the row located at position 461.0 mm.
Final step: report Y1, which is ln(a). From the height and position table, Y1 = 0.564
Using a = 1.76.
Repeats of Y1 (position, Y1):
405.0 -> 0.637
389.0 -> 0.611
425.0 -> 0.567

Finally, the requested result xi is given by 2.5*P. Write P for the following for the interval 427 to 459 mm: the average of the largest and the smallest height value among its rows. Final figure 14.4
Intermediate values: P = 5.8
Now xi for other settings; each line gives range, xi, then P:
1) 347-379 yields 13.2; 5.3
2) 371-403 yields 15.3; 6.1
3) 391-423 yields 15.8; 6.3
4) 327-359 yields 13.1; 5.2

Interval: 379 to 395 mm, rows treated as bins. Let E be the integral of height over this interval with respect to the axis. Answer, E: 99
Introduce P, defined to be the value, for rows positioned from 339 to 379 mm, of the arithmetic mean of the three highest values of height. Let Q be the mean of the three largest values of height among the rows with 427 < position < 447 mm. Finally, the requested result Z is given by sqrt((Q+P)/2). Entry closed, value 2.37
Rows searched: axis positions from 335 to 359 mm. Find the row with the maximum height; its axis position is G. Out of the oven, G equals 337.0 mm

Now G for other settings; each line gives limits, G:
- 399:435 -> 401.0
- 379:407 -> 397.0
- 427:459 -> 457.0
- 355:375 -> 373.0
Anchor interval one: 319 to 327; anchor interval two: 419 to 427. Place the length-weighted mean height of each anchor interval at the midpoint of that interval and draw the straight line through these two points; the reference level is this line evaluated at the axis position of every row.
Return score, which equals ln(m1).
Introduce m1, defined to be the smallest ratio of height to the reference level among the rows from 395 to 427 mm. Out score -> 0.00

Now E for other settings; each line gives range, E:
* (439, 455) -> 92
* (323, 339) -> 86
